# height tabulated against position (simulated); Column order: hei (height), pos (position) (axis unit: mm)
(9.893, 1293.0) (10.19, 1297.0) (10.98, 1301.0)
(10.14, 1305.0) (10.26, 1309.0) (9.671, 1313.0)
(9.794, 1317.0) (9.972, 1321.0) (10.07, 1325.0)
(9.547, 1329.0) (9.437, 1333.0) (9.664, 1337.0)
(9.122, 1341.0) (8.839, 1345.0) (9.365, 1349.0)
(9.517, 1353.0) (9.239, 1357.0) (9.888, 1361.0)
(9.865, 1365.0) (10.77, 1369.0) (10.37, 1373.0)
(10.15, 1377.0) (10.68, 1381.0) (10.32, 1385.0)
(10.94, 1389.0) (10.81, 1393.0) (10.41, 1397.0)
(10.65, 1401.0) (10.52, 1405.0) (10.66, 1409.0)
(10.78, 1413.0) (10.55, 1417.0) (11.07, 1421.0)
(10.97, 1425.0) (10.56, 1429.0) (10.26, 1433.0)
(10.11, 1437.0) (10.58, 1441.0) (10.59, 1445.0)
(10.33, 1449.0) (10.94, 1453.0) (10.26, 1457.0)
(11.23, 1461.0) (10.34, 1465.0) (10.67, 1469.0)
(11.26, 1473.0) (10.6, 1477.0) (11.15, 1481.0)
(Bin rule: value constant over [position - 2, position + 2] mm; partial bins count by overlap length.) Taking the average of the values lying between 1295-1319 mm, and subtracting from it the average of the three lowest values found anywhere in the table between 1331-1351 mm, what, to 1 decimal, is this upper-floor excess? 1.1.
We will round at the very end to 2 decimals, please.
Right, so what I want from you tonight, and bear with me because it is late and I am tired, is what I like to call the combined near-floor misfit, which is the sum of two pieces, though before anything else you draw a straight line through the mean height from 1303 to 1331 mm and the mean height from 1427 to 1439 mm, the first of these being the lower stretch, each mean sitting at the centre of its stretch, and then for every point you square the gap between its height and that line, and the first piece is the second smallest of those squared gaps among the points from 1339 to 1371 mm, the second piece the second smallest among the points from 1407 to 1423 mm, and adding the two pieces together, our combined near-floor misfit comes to 0.23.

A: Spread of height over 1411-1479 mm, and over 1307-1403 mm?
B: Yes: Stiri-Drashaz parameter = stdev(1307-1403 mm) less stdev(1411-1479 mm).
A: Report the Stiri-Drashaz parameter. 0.2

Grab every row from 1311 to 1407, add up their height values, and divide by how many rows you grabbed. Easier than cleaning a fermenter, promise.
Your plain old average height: 10.0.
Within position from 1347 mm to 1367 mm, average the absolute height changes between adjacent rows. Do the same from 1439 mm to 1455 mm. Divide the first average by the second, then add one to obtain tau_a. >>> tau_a 1.9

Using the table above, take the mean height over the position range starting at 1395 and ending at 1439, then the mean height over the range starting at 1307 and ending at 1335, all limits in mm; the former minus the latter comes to 0.8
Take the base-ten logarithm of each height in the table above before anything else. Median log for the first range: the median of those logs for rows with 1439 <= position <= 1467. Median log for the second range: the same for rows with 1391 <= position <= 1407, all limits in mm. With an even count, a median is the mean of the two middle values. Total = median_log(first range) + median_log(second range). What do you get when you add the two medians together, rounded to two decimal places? 2.05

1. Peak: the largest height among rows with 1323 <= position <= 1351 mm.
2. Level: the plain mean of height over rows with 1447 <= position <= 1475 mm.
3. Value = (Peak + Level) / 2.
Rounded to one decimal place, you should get 10.4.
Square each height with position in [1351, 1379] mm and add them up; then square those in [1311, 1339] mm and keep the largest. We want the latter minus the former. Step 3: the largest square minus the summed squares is -596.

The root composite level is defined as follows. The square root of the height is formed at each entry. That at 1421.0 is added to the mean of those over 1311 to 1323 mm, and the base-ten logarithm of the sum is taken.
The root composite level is 0.810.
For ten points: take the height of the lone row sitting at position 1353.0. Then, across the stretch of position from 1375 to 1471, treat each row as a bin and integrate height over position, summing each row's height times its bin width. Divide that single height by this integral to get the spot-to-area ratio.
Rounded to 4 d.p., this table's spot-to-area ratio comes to 0.0094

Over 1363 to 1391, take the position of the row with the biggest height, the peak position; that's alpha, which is 1389.0 mm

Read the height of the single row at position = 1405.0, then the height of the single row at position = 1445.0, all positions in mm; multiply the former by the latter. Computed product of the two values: 111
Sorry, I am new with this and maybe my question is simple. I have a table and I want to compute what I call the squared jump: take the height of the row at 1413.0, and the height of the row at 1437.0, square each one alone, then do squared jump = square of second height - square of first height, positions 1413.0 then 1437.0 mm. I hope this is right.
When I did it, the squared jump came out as -14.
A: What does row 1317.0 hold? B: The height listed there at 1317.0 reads 9.794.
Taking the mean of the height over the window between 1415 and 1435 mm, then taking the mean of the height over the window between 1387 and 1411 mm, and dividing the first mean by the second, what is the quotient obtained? 1.00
